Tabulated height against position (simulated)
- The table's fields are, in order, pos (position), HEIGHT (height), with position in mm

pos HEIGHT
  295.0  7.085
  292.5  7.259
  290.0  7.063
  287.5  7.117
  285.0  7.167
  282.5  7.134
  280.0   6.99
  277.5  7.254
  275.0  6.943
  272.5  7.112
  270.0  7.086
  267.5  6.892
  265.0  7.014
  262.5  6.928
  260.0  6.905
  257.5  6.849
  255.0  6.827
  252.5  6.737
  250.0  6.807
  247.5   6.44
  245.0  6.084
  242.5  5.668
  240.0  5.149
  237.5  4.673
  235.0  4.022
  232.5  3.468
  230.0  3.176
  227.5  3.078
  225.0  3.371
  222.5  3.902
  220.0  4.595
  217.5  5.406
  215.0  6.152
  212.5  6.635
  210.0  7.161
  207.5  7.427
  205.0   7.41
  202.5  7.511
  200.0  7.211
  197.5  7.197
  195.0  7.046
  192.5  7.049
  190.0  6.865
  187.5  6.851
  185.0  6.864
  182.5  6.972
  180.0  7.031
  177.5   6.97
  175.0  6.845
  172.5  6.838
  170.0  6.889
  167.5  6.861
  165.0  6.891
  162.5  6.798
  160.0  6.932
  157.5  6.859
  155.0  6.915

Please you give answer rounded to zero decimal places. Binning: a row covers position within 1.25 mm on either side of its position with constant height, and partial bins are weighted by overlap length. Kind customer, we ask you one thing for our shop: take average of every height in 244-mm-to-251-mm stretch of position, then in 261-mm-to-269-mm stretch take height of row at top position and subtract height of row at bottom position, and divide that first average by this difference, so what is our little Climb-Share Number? -179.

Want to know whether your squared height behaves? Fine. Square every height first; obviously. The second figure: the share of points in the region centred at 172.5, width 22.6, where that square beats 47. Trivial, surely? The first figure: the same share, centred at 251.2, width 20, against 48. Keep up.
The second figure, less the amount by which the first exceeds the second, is 1.3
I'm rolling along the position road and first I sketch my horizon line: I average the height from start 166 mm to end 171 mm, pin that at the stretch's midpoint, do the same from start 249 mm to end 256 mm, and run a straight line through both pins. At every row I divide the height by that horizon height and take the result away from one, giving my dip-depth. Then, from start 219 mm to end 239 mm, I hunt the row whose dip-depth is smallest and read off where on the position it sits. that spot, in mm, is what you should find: 237.5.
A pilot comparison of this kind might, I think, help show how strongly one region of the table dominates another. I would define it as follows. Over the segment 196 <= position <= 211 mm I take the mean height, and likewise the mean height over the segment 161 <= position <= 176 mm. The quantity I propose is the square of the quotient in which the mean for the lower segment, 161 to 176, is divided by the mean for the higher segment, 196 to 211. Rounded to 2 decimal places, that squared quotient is 0.88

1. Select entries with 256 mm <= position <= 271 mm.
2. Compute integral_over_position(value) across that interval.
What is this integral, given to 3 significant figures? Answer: 104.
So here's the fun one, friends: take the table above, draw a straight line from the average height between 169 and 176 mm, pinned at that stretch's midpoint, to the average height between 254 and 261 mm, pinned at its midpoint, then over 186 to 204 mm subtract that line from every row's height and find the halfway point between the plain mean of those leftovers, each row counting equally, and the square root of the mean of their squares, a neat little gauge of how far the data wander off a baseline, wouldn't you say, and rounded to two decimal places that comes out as 0.29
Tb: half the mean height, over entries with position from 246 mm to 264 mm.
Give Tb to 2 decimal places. 3.39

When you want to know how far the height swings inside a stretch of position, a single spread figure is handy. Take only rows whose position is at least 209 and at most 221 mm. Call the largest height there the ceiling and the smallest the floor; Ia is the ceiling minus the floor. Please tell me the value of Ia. 2.6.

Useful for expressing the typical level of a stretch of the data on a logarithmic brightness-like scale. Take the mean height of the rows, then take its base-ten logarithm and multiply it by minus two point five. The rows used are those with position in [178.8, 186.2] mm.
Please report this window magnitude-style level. -2.11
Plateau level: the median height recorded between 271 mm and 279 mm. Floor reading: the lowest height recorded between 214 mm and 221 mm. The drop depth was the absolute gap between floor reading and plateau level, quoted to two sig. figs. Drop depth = 2.5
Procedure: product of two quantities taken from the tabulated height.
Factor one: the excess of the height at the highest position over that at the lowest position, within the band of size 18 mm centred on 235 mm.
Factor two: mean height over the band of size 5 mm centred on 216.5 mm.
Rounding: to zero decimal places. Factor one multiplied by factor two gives 15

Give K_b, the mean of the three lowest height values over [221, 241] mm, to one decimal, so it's 3.2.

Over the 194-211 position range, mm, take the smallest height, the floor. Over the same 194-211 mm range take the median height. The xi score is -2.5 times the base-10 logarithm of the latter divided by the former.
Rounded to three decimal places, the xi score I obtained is -0.025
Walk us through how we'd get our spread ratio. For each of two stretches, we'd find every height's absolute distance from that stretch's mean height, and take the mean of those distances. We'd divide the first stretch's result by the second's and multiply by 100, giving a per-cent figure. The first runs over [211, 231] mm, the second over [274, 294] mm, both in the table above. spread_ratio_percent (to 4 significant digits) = 1317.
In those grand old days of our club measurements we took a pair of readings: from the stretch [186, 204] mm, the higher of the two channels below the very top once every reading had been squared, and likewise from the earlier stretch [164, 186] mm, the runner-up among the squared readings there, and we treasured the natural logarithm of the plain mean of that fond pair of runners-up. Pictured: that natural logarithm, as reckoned 3.92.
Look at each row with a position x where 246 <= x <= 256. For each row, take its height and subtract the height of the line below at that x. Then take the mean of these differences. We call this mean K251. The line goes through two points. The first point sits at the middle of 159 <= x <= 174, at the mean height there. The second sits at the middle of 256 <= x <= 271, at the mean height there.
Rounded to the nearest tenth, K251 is -0.2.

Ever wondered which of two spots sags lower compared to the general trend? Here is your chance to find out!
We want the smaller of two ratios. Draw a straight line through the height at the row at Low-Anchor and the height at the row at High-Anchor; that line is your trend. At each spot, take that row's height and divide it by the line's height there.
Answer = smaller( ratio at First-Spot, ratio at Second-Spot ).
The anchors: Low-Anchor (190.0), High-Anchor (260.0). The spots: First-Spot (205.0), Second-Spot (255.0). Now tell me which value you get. 1.0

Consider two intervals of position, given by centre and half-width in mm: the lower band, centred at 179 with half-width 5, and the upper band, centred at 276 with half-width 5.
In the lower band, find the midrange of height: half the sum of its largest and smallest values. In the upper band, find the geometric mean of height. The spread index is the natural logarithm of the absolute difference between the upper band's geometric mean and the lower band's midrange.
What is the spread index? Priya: -2.0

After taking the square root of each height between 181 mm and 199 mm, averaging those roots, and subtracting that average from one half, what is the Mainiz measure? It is -2.14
